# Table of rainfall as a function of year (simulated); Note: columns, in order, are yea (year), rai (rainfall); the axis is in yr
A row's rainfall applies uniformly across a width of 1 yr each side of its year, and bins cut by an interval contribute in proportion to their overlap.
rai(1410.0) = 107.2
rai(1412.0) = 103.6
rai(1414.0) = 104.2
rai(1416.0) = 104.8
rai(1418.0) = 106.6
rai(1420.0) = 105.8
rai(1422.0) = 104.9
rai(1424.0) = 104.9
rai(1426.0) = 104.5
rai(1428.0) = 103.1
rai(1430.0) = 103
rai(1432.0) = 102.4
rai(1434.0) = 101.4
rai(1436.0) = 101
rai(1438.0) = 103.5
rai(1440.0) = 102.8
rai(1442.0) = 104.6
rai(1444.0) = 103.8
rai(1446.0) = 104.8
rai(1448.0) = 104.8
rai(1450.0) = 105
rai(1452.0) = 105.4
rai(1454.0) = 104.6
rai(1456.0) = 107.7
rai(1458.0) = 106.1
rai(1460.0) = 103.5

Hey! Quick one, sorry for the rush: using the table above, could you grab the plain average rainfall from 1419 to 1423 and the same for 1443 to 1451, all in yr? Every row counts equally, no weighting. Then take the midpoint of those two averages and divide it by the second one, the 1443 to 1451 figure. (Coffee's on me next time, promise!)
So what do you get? 1.00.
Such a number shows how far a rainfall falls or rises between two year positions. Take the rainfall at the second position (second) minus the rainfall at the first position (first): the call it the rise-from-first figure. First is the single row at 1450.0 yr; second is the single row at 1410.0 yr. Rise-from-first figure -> 2.2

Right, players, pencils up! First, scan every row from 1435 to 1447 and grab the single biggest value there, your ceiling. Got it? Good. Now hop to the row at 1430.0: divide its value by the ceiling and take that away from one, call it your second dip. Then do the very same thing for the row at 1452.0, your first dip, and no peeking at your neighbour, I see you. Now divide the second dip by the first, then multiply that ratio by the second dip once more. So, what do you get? -0.05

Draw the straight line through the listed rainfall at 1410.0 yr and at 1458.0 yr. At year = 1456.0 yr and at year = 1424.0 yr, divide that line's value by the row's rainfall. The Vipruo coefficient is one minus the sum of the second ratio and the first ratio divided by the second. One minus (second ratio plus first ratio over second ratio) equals -0.99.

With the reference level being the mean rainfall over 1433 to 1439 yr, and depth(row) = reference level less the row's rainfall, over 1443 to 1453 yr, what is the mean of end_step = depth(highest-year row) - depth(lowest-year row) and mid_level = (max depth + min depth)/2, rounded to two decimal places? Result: -2.12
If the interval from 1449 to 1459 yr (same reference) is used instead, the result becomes -2.64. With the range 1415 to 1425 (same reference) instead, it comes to -1.92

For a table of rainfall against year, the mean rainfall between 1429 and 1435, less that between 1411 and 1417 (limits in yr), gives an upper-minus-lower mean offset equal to -1.9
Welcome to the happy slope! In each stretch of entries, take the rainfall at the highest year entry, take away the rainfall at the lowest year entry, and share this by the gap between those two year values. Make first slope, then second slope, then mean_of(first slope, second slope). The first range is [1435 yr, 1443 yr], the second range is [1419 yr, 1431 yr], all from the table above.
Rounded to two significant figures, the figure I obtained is 0.16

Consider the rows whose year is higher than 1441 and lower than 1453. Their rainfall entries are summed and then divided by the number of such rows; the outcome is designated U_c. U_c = 105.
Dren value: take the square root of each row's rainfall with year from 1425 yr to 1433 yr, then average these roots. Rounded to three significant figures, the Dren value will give 10.2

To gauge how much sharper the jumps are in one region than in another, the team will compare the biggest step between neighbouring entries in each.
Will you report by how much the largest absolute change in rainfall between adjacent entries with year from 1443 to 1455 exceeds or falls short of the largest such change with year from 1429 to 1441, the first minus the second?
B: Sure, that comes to -1.5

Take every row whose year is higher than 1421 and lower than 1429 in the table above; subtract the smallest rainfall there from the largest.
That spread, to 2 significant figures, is 1.8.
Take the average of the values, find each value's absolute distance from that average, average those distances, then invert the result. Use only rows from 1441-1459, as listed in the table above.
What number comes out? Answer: 1.25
